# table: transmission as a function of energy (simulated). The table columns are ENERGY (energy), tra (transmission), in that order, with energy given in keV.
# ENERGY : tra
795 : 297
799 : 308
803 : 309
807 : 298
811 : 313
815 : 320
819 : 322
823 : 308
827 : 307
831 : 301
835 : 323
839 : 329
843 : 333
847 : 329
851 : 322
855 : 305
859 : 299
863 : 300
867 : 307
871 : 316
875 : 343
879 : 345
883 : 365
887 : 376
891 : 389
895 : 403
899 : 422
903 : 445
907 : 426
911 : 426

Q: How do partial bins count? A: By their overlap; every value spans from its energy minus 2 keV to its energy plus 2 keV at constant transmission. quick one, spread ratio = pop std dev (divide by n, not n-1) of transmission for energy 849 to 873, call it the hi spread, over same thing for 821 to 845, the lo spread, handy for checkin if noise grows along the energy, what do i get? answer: 0.7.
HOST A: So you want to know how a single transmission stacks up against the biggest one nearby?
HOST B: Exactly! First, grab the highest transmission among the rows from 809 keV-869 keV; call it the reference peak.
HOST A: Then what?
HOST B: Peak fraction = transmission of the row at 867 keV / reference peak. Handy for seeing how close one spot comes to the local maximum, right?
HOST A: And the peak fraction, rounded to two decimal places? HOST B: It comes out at 0.92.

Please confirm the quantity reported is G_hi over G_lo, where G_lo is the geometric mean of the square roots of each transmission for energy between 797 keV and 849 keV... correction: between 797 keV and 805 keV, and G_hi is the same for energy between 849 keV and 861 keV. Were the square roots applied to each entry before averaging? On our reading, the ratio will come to 1.00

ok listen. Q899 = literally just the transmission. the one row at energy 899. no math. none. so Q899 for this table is 422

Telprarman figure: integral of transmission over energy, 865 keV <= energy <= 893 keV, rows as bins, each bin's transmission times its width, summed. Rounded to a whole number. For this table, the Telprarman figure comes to 9764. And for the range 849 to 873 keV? 7396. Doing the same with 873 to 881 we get 2752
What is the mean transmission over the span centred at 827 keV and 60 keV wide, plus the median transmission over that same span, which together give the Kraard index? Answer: 628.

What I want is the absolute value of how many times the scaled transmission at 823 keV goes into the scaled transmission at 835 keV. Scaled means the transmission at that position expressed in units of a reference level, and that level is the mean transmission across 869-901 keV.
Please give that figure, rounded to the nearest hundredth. 1.05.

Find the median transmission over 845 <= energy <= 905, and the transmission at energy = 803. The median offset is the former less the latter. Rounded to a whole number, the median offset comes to 34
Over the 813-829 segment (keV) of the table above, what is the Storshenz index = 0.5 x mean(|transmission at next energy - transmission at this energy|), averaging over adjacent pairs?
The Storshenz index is 2.8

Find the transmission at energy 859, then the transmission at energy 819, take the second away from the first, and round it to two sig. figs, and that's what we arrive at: -23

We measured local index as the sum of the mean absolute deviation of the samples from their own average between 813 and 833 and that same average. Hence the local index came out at 319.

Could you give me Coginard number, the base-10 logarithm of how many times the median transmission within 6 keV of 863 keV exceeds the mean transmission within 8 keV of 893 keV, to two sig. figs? -0.12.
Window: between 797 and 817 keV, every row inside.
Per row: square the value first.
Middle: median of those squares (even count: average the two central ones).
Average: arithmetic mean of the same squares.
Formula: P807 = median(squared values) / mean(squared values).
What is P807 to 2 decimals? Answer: 1.00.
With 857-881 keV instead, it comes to 0.95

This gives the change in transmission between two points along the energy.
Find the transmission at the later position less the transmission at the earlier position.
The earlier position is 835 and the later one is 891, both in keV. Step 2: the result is 66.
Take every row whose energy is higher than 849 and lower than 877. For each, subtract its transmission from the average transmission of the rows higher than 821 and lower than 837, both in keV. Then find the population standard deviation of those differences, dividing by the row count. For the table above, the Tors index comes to 14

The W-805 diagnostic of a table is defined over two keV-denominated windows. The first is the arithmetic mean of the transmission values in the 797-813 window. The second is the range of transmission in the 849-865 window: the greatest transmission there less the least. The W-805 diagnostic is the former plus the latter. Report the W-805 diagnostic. 330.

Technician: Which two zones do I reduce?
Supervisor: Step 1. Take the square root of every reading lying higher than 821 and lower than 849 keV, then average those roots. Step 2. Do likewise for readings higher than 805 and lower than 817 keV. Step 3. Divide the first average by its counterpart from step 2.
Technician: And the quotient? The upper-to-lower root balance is 1.01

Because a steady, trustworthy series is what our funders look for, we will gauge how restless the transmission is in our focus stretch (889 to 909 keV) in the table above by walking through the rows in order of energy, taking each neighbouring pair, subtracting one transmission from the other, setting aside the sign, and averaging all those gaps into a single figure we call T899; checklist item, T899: 19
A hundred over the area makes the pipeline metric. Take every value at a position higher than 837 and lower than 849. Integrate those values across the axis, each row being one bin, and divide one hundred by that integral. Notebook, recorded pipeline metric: 0.0252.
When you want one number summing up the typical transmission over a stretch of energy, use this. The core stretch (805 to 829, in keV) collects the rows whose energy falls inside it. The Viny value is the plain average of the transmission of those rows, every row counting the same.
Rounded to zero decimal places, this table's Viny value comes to 311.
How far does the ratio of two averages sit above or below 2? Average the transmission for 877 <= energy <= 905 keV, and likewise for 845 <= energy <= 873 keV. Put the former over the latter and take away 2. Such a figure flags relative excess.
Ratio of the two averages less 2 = -0.74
